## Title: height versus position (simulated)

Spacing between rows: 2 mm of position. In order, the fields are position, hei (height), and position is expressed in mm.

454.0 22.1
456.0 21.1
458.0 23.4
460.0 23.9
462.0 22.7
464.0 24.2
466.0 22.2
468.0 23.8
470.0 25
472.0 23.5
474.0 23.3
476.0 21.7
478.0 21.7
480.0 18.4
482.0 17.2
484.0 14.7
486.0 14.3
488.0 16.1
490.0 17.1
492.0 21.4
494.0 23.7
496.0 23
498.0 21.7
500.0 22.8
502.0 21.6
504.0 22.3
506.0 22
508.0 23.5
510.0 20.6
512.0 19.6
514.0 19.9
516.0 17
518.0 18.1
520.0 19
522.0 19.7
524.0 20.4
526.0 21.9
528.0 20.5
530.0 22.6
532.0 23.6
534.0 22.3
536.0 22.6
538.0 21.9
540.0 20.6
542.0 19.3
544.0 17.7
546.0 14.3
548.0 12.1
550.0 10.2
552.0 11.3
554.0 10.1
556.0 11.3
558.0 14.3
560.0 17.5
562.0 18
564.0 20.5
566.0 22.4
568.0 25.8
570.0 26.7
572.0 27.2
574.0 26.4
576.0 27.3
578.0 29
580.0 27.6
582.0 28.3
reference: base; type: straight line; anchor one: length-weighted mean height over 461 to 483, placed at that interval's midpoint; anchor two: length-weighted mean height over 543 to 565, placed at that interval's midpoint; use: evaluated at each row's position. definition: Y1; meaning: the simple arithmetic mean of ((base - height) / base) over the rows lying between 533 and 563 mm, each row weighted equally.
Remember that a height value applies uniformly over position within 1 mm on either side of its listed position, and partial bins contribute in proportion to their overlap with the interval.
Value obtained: -0.08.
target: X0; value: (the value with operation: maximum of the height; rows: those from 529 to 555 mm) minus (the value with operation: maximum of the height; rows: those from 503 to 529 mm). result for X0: 0.10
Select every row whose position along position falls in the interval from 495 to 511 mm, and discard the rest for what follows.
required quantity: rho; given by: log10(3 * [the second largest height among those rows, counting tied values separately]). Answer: 1.84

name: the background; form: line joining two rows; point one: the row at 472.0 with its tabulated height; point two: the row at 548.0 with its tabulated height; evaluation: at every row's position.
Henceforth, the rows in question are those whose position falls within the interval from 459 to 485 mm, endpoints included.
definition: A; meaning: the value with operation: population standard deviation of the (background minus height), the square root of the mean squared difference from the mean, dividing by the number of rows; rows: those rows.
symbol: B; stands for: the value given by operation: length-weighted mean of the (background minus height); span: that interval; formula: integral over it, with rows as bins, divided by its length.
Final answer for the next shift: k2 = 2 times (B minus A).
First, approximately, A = 2.2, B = 2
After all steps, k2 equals -1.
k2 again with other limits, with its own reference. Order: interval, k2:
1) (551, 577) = -35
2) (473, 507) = -6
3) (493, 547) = -14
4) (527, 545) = -17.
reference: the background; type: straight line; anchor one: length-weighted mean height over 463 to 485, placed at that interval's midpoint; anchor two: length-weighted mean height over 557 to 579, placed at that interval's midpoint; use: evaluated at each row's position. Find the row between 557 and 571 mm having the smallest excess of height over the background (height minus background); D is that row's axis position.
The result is 558.0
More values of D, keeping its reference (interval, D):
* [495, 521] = 516.0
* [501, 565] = 554.0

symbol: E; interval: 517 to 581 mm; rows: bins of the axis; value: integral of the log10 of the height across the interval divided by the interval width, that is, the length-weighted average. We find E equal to 1.28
